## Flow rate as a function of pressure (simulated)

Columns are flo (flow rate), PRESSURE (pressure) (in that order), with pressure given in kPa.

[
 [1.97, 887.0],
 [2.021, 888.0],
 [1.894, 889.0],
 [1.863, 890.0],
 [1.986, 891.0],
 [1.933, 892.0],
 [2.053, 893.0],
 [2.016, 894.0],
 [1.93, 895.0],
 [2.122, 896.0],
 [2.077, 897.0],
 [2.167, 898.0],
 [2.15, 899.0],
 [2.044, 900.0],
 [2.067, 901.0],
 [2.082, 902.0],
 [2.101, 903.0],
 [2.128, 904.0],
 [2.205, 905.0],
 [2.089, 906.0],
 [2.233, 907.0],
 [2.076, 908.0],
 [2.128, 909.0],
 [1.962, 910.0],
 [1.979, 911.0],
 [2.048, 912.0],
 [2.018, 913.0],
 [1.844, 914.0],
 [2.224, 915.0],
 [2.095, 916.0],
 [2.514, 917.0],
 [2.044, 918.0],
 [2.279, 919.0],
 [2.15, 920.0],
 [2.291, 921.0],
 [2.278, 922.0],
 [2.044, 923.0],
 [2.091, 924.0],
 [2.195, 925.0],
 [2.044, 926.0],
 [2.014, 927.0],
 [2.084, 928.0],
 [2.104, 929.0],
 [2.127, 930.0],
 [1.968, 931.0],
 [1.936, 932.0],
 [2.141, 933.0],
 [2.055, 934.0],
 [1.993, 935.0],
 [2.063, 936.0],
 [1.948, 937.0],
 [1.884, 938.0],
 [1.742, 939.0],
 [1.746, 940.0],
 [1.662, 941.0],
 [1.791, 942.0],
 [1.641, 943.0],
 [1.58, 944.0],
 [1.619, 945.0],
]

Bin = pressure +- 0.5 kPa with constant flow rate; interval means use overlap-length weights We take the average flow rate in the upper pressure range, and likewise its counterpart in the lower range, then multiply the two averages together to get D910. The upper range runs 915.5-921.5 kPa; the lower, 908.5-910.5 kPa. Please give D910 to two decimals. 4.56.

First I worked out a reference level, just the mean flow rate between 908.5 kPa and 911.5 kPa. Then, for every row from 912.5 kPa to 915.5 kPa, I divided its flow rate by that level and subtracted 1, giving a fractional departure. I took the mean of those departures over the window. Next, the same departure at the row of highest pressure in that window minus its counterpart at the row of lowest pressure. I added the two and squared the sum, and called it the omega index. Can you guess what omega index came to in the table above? 0.011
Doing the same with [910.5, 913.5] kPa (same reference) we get 0.000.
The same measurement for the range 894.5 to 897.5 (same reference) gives 0.007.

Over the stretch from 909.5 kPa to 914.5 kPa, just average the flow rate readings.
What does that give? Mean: 1.97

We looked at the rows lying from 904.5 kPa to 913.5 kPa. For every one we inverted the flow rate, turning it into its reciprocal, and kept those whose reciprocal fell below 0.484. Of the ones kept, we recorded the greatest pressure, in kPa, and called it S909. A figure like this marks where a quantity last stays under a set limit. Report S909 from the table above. 909.0 kPa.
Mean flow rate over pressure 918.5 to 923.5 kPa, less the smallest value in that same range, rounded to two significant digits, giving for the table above 0.16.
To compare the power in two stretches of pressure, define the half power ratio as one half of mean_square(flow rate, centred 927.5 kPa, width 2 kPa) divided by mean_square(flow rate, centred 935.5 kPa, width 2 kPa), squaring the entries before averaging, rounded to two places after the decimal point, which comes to 0.51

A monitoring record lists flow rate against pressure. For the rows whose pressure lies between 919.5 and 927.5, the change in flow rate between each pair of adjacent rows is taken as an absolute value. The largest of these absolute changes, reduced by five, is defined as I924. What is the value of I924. -4.77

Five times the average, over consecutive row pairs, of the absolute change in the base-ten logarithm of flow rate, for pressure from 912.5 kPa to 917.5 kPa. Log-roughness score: 0.282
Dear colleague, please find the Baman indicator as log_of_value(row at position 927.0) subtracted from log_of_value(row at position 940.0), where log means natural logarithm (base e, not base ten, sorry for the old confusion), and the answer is -0.14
